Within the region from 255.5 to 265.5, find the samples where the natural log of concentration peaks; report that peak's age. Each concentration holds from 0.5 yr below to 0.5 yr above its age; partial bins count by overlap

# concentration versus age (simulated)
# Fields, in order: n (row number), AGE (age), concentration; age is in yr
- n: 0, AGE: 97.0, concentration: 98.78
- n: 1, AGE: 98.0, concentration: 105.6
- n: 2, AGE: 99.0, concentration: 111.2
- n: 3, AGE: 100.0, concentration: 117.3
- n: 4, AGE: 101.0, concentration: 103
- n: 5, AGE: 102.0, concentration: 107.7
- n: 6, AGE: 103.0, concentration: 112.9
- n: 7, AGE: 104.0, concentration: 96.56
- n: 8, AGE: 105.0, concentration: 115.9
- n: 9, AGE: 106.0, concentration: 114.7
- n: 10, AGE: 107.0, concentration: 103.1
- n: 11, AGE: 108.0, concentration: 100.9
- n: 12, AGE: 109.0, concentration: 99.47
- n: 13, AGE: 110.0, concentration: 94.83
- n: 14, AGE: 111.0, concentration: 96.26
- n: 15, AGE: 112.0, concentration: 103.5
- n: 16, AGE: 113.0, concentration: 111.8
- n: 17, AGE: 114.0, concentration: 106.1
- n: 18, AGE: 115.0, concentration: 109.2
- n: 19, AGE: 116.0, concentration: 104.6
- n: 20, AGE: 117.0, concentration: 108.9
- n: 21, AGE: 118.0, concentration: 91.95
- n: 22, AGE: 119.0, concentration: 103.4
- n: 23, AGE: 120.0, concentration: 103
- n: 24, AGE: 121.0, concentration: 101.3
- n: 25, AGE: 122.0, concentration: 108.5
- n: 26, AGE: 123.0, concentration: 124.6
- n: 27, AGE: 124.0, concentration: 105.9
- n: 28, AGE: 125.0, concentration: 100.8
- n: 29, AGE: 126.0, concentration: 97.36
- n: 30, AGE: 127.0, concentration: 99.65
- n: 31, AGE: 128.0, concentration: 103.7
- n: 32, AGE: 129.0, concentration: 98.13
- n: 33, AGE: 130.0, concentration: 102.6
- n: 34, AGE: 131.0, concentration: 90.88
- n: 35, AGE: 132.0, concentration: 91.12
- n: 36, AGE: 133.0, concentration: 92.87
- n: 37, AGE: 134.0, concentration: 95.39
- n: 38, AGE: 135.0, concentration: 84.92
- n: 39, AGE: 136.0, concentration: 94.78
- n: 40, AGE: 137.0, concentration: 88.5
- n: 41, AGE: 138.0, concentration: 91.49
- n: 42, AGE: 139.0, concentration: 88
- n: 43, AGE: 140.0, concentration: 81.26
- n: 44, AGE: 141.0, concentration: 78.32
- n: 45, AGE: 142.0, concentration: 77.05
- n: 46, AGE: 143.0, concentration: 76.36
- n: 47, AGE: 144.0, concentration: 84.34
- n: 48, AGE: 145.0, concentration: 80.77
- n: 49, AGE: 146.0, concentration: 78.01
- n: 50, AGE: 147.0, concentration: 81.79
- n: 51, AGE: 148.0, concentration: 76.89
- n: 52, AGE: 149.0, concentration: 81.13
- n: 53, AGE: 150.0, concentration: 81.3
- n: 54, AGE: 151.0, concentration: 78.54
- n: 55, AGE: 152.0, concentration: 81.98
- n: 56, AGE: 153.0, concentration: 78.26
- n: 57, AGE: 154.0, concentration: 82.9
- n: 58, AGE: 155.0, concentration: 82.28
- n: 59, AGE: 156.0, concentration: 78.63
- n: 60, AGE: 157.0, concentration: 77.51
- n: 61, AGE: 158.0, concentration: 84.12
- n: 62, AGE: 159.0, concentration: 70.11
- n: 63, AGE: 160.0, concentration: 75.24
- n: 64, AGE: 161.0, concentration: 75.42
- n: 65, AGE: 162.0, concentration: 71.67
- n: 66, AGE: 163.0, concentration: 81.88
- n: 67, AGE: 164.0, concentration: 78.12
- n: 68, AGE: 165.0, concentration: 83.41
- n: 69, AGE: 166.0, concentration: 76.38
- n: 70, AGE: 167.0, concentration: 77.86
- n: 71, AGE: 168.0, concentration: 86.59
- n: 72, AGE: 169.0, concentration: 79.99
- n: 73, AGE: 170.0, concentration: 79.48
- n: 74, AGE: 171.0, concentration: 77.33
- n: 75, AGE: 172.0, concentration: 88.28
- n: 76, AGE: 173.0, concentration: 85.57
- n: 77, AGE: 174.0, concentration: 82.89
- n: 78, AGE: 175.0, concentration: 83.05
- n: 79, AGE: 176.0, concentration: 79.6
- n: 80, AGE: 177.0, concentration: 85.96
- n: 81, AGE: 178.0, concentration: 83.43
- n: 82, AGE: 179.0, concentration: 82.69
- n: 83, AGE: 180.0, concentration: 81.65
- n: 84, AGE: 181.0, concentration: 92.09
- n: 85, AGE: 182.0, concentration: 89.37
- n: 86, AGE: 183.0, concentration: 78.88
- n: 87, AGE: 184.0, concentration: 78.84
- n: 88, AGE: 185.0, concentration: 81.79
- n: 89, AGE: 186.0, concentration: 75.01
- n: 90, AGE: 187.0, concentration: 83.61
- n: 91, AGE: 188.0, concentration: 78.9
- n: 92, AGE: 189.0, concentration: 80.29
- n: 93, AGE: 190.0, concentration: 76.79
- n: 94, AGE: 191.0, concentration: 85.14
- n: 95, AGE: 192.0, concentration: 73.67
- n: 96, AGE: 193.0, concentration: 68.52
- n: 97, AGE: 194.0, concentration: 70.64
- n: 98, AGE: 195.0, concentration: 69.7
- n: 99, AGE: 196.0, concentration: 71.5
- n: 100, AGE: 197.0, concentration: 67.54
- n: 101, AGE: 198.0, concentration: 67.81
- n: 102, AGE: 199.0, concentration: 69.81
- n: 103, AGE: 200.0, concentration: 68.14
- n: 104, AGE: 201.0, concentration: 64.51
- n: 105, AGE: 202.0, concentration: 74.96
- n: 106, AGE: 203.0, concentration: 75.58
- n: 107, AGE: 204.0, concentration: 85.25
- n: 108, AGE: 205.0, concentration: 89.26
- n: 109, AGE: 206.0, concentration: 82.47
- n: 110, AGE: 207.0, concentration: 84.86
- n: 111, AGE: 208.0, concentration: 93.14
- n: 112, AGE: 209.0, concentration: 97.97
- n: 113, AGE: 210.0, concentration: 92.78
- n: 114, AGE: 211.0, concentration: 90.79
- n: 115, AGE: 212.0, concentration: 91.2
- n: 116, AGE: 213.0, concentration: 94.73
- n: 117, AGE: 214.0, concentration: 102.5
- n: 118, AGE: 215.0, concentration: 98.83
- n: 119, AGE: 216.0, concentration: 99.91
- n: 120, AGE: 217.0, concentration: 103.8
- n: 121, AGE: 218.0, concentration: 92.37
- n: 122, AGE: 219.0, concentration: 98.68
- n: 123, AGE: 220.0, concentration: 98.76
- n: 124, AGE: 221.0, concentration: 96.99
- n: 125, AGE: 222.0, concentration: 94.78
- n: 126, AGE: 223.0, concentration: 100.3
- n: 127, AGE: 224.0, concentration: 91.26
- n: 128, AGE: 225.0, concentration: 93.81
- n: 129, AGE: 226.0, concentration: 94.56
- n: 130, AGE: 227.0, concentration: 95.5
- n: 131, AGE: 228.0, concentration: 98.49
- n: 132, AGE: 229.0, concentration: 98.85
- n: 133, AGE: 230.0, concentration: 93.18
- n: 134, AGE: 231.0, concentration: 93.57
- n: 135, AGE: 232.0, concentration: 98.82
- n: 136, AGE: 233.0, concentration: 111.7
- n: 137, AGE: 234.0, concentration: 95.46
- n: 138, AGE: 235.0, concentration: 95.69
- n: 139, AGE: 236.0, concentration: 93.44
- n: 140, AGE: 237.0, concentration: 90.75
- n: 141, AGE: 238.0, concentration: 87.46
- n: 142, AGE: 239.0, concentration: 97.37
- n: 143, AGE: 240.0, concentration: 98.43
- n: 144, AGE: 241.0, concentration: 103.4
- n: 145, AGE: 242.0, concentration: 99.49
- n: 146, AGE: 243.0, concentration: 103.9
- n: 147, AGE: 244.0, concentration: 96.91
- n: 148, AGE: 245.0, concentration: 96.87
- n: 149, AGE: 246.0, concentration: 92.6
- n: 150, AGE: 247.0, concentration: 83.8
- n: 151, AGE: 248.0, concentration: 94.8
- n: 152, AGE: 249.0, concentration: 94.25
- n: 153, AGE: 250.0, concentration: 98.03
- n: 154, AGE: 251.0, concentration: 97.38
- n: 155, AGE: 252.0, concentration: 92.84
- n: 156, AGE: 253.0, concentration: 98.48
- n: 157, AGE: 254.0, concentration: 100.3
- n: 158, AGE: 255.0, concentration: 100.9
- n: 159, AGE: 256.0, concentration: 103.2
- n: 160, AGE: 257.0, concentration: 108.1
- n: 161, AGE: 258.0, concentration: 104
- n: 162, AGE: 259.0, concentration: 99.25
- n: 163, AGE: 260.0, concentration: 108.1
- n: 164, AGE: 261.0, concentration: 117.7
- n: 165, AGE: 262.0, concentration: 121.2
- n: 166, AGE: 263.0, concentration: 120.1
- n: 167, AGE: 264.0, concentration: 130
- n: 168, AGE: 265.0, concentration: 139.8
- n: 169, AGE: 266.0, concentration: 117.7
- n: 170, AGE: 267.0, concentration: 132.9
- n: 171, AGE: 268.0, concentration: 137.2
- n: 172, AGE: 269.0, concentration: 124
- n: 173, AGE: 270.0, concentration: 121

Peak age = 265.0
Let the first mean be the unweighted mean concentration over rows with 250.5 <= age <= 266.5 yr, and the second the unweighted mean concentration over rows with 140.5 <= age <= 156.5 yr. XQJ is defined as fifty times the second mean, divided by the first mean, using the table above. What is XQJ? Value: 36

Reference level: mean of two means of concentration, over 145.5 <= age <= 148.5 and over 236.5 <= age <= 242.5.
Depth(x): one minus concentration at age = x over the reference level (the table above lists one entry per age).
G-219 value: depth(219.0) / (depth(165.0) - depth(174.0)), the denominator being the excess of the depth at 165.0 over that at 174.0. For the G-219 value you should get 21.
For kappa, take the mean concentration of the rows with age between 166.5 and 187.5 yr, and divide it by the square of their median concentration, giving 0.0121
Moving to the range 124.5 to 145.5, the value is 0.0109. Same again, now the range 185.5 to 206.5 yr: 0.0134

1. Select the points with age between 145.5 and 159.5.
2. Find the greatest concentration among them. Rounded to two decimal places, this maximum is 84.12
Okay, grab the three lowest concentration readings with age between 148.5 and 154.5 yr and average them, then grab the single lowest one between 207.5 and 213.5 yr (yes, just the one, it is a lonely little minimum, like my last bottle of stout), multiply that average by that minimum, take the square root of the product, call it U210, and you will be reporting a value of 84.9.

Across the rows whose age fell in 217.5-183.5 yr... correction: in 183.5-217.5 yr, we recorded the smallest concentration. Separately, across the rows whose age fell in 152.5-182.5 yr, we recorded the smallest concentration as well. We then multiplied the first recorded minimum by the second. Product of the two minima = 4523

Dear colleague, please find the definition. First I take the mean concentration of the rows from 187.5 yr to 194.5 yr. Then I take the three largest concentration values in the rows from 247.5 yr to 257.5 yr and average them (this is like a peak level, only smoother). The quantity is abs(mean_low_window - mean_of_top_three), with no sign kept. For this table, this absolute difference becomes 27.8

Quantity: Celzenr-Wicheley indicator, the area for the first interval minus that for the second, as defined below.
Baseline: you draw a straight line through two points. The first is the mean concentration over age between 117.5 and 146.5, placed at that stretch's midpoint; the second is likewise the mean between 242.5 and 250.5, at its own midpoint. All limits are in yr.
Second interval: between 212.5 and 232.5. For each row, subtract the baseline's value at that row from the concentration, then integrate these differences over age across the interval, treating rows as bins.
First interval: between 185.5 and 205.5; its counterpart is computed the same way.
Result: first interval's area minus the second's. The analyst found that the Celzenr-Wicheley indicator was -436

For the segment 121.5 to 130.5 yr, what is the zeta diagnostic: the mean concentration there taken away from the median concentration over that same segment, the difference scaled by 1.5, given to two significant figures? -3.0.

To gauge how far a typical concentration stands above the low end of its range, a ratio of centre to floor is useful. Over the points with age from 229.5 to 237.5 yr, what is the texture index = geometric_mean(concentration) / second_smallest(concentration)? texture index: 1.034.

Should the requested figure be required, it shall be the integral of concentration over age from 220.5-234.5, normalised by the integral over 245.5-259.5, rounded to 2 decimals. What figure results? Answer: 0.99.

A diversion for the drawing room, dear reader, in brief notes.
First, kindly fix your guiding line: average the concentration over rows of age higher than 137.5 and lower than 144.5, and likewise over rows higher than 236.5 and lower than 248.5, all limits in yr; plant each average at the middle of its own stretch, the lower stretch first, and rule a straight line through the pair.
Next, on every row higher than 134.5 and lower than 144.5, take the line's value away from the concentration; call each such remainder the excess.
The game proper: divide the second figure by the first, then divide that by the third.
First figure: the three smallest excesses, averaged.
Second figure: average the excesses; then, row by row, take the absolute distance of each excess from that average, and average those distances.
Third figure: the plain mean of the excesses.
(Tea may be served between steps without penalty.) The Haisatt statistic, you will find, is -0.44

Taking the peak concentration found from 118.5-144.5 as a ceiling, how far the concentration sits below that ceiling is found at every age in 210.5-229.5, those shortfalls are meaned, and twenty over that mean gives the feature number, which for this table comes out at 0.72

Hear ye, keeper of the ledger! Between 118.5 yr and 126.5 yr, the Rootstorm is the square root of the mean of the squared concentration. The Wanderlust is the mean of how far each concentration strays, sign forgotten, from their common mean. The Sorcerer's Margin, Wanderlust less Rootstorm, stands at -100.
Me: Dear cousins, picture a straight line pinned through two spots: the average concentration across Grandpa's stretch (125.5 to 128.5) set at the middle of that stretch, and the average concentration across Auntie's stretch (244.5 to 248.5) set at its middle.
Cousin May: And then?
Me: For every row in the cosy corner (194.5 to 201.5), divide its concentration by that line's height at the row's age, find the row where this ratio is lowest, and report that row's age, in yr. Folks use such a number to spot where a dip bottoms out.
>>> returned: 201.0 yr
